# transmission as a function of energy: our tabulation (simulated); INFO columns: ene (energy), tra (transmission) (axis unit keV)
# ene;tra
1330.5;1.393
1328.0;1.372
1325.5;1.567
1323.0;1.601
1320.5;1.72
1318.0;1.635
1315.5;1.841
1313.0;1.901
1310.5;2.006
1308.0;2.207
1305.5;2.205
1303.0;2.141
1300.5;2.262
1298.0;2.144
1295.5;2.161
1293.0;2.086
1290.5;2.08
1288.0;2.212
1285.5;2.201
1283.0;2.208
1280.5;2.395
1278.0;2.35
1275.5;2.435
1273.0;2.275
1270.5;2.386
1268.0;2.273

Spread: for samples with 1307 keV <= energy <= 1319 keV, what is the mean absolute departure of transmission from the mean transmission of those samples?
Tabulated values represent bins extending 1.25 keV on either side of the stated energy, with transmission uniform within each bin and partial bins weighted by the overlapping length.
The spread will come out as 0.15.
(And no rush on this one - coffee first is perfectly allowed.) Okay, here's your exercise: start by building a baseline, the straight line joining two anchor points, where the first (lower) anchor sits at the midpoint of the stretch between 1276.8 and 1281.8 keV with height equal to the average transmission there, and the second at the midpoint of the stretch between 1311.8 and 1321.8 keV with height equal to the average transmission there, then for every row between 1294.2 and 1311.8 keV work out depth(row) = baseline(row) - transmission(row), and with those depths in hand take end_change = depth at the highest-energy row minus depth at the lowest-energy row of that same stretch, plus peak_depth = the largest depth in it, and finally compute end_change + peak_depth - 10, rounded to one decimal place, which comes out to -10.1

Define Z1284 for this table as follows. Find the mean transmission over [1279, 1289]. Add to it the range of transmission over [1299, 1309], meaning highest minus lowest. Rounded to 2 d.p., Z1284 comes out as 2.38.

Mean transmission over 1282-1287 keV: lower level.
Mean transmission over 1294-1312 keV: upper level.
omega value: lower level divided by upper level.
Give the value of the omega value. 1.02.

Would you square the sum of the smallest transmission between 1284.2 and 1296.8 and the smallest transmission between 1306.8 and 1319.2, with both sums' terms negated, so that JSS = 13.8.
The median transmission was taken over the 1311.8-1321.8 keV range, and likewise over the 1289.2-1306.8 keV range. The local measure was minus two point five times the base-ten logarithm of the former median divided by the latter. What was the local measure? 0.202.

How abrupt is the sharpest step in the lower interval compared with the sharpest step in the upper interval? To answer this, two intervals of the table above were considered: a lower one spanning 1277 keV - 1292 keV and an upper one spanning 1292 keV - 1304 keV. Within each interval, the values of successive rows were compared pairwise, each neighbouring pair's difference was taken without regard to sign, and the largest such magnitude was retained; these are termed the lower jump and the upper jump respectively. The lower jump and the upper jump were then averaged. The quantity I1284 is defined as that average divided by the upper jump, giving 1.27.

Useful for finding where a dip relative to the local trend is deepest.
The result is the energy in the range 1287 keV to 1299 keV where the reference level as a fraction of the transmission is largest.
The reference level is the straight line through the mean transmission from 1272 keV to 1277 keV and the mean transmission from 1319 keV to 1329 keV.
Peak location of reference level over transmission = 1290.5 keV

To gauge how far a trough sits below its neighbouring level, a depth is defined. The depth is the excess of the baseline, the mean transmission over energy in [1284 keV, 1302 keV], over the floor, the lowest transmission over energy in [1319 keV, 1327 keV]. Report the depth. 0.60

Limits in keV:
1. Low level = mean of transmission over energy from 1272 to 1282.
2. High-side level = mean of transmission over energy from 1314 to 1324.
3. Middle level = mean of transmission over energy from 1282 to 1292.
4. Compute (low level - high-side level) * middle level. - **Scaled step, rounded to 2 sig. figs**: 1.4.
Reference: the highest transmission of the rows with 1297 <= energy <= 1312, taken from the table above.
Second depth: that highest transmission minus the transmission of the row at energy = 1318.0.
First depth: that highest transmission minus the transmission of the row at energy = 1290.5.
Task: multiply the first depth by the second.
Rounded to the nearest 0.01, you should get 0.11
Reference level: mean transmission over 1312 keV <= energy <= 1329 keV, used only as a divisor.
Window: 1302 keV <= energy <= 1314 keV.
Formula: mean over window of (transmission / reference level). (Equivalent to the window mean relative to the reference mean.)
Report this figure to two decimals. 1.26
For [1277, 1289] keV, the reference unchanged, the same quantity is 1.37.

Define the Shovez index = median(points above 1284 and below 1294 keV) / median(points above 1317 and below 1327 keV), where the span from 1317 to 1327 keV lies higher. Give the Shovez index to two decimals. 1.32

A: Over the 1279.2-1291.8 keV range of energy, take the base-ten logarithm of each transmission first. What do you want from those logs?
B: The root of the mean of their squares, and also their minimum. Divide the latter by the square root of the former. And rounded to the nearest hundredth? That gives 0.54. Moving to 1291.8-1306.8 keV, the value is 0.55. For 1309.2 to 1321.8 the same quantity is 0.42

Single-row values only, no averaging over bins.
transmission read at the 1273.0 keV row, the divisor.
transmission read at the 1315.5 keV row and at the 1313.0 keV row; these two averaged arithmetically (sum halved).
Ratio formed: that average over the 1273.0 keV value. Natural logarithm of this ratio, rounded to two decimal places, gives -0.20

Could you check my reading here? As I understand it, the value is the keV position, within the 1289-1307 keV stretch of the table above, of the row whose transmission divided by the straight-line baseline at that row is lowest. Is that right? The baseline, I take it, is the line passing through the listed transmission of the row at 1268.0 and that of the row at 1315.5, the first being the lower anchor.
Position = 1290.5 keV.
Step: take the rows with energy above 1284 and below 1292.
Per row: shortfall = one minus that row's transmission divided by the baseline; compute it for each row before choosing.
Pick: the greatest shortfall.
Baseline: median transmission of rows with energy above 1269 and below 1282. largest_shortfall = 0.13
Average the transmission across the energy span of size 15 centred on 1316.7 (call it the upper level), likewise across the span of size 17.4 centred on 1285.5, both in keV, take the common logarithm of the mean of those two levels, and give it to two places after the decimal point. 0.30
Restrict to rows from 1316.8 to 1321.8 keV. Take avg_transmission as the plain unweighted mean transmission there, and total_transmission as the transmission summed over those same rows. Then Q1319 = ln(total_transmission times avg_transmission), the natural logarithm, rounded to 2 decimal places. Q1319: 1.73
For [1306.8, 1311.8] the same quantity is 2.18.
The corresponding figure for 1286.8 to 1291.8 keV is 2.22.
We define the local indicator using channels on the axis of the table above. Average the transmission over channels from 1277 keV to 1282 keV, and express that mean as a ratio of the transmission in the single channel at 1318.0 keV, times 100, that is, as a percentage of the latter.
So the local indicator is 145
